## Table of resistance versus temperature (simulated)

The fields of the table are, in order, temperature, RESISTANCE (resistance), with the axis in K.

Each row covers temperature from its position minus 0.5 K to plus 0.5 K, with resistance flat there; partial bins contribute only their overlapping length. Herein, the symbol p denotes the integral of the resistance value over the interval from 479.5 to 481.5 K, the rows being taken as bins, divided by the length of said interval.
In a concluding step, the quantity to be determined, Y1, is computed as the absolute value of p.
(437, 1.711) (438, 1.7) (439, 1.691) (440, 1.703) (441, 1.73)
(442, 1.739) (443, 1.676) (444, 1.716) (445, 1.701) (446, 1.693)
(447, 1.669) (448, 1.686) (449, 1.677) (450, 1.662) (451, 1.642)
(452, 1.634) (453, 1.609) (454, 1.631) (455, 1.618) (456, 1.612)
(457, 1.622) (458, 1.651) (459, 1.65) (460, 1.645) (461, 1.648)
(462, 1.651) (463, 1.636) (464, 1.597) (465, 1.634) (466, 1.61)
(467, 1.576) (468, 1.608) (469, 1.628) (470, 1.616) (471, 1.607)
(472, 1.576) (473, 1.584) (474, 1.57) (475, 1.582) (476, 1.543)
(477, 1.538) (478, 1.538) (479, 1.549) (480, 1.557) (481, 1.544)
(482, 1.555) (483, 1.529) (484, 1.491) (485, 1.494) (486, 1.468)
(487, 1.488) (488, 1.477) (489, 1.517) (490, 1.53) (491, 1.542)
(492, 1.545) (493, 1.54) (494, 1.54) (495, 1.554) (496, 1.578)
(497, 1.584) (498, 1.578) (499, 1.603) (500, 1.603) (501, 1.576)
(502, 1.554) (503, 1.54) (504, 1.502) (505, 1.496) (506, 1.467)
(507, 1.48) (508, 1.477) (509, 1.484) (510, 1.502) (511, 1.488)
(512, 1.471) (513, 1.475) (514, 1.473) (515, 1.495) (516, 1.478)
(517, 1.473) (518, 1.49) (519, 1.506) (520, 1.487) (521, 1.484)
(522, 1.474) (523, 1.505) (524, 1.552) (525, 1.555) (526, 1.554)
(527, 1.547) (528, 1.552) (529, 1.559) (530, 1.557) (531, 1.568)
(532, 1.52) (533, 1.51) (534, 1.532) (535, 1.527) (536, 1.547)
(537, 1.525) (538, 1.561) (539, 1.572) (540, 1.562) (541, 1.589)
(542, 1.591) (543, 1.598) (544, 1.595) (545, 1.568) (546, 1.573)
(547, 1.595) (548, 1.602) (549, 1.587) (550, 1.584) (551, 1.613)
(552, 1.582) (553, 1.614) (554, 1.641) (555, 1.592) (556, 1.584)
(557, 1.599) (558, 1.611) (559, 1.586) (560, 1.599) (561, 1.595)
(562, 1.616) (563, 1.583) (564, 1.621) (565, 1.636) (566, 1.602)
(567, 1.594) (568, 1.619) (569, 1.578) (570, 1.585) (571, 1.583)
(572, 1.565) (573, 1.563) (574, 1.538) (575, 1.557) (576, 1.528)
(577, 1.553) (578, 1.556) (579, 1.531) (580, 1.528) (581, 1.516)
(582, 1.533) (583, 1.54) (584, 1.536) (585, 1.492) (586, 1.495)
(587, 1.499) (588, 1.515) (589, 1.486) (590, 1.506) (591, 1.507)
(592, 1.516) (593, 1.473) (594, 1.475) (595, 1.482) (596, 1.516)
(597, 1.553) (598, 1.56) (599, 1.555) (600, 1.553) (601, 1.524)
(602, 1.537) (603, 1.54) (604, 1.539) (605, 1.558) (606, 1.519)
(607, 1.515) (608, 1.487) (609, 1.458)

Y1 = 1.55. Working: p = 1.55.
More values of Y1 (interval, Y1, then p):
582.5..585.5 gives 1.52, 1.52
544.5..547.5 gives 1.58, 1.58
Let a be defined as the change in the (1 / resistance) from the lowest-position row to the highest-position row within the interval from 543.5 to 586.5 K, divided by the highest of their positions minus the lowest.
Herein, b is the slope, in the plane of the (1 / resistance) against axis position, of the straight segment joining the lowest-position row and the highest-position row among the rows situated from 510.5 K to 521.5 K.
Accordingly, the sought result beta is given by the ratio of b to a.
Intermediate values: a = 0.001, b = 0.0002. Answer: 0.2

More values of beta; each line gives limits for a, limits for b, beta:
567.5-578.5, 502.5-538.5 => -0.1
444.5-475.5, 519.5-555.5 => -0.9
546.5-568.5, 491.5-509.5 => -3.5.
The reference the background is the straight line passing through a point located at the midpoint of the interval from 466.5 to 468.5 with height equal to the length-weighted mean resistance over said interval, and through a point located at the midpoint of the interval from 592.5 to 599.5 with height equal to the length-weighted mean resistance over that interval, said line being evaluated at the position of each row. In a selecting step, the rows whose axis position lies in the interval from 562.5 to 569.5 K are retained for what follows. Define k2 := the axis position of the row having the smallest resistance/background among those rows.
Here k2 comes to 569 K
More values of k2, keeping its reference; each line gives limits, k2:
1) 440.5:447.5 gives 447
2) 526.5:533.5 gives 533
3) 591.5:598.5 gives 593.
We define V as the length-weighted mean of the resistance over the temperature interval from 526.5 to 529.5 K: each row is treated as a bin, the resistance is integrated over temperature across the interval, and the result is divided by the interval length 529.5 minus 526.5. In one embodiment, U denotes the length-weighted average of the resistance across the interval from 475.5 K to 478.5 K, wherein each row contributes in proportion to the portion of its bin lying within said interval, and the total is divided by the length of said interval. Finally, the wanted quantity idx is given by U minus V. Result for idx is -0.01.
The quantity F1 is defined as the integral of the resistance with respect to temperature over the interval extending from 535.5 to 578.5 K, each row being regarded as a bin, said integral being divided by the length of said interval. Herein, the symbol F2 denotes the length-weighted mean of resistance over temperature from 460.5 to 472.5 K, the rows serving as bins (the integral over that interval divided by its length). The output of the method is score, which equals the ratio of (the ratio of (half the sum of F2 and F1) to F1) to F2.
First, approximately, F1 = 1.58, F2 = 1.62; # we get 0.625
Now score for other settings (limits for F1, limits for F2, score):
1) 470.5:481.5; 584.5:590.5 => 0.654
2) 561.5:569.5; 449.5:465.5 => 0.617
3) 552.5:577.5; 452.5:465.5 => 0.621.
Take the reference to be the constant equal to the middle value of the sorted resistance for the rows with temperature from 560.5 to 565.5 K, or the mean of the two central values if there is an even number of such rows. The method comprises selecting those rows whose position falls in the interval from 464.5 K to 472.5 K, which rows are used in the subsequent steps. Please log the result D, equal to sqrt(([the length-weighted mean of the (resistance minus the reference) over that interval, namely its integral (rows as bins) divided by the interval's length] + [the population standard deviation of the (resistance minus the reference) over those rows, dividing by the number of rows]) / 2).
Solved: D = 0.074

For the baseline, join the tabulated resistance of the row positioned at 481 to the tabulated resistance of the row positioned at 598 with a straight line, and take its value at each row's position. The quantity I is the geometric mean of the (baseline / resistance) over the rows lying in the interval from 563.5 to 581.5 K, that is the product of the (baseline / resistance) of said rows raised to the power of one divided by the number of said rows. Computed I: 0.99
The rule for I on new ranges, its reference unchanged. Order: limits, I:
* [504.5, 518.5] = 1.04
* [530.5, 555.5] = 0.99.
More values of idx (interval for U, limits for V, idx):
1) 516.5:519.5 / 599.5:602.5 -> -0.05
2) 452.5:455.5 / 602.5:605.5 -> 0.07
